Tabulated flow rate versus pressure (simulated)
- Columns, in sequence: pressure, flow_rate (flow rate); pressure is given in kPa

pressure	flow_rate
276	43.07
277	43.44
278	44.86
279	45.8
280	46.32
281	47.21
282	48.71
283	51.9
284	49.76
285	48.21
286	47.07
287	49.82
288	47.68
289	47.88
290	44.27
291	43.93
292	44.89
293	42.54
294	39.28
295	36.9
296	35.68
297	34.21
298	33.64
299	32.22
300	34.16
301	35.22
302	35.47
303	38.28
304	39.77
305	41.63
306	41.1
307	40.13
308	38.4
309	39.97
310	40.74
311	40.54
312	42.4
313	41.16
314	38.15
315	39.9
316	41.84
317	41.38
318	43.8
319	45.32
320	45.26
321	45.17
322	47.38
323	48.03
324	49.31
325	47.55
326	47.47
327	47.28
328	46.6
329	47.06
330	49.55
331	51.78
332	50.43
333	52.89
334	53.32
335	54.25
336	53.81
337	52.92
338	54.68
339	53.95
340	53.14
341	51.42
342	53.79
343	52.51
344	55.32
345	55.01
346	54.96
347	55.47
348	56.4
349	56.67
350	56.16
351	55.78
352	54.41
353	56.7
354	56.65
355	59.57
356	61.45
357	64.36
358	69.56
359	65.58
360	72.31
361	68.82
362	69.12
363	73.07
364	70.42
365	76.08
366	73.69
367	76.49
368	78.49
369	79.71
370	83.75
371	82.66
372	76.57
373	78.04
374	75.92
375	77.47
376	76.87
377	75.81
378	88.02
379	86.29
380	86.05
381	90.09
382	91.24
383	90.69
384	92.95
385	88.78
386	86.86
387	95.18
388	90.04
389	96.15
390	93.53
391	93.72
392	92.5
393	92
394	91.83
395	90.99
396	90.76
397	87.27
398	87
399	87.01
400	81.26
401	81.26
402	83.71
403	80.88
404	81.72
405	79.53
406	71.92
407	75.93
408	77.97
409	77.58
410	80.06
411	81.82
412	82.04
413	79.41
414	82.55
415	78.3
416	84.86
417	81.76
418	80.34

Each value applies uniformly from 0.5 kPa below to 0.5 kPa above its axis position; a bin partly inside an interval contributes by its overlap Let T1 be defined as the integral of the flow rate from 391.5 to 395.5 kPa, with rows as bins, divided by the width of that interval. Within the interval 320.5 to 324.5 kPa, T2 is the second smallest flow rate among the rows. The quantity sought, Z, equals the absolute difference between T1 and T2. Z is 44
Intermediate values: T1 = 92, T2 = 47.38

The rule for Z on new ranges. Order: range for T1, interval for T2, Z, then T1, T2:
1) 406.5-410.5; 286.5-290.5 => 30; 78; 47.68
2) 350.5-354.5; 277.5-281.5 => 10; 56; 45.8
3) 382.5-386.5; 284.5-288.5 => 42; 90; 47.68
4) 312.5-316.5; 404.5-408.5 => 36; 40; 75.93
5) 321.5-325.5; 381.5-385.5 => 43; 48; 90.69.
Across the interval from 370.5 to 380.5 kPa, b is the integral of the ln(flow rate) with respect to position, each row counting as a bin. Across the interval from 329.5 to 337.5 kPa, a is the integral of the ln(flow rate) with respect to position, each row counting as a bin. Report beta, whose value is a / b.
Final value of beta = 0.7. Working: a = 32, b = 44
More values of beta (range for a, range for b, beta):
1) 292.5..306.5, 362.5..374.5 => 1.0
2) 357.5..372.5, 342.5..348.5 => 2.7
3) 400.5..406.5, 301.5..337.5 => 0.2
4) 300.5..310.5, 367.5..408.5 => 0.2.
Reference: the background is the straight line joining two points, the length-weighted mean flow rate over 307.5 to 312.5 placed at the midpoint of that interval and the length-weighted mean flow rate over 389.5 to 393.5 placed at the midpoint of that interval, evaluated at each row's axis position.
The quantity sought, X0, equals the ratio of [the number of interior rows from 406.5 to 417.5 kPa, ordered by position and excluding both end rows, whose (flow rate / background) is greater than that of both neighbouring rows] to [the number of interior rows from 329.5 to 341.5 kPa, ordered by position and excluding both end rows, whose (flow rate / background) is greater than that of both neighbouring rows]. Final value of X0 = 1.00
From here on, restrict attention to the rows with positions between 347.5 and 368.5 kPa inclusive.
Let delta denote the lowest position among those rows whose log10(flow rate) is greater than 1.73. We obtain 348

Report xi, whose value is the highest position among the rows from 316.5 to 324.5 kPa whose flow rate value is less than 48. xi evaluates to 322 kPa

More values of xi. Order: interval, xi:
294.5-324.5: 322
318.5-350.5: 329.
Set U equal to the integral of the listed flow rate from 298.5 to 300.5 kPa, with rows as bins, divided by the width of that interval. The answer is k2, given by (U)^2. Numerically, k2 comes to 1102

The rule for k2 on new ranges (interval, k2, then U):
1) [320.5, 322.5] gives 2141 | 46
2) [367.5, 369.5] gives 6257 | 79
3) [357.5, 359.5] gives 4566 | 68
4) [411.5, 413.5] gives 6517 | 81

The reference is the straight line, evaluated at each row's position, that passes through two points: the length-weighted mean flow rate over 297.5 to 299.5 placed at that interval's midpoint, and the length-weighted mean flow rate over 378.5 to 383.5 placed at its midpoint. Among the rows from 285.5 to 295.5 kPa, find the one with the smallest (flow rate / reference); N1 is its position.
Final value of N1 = 295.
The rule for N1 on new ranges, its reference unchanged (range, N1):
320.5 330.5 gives 329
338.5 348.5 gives 343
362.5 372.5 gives 364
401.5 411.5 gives 406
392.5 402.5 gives 401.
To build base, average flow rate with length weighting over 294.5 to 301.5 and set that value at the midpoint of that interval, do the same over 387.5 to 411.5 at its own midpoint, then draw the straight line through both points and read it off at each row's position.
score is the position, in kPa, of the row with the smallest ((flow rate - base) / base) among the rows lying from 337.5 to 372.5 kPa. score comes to 352 kPa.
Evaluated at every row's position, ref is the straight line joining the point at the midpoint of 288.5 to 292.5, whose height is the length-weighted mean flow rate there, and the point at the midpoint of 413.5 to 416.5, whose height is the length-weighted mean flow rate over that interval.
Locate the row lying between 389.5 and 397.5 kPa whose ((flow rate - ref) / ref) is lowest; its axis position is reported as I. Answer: 397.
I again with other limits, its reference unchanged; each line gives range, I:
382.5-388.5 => 386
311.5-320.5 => 314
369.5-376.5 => 374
